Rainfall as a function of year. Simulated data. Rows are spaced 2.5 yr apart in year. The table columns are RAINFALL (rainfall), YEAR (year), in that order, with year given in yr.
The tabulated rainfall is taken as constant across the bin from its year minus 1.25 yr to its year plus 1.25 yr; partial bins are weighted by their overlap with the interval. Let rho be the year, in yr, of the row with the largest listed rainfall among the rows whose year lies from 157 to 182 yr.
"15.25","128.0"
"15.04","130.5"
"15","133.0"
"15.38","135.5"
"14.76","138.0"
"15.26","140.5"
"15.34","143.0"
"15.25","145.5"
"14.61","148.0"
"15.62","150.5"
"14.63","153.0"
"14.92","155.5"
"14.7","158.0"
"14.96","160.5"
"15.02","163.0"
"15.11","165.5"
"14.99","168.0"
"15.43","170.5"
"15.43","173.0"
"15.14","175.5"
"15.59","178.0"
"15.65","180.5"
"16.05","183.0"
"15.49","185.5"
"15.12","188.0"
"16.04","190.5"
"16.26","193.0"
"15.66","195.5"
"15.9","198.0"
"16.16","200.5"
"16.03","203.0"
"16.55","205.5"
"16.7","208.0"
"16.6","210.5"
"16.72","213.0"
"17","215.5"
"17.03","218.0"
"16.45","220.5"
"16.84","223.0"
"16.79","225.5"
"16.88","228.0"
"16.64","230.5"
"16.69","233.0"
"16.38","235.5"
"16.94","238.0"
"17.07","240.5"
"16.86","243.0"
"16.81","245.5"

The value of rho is 180.5 yr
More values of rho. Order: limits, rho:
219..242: 240.5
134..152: 150.5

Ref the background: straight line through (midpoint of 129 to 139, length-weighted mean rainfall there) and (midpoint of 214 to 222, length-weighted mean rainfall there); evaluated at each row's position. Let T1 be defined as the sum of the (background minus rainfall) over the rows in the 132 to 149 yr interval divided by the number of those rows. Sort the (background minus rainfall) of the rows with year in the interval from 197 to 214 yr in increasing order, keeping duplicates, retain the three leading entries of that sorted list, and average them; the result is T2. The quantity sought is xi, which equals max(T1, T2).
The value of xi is 0.1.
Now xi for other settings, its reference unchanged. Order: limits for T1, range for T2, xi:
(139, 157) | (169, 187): 0.3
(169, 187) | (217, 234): 0.4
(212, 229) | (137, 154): 0.1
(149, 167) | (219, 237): 0.6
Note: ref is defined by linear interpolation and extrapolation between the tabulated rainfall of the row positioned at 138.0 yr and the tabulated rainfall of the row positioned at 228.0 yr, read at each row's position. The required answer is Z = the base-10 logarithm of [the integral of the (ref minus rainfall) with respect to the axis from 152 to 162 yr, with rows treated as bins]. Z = 0.6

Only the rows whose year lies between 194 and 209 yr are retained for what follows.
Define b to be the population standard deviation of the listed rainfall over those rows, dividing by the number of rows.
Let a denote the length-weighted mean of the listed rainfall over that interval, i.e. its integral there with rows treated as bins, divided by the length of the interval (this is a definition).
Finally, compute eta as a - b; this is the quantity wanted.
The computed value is 15.8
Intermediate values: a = 16.2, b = 0.36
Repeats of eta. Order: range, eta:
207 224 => 16.6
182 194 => 15.4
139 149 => 14.8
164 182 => 15.1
